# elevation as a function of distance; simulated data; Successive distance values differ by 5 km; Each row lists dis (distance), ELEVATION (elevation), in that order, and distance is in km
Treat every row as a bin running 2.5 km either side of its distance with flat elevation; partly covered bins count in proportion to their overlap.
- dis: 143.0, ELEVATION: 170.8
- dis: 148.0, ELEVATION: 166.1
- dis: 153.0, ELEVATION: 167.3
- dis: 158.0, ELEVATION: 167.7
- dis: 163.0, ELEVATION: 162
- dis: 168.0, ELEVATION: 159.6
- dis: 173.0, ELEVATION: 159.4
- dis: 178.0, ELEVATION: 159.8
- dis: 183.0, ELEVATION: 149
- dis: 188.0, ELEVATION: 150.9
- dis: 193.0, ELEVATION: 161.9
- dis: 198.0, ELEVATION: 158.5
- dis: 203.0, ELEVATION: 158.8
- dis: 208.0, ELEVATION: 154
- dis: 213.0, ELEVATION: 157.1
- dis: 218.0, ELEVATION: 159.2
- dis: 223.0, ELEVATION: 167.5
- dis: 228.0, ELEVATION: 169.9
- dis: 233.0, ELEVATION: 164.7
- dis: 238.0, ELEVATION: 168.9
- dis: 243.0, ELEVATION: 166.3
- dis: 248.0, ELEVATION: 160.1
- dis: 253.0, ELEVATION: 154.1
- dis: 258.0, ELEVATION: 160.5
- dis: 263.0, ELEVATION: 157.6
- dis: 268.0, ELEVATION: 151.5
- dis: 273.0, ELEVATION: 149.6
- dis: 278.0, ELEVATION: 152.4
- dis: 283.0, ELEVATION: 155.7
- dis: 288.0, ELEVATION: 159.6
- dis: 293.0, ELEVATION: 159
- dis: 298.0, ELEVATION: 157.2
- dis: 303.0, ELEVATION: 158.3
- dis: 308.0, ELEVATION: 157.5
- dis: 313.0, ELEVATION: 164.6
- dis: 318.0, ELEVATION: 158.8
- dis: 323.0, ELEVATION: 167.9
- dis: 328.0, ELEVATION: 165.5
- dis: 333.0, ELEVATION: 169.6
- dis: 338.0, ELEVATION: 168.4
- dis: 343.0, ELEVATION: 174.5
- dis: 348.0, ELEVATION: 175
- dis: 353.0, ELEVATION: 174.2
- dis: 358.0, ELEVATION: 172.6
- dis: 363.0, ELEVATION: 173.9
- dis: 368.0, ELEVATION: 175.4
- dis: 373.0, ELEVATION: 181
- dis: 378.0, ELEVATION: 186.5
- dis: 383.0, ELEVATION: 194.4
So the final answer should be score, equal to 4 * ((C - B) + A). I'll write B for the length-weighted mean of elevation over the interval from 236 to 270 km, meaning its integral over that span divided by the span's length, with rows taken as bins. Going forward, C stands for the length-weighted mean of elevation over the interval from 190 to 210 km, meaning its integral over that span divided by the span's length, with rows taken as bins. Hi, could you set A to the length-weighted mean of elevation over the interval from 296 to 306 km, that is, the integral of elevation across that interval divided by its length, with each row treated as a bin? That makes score 625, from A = 158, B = 160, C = 158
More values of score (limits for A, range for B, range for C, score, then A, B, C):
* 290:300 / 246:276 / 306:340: 670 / 158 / 155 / 165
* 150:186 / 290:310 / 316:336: 673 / 161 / 158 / 166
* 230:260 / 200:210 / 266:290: 639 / 163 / 157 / 154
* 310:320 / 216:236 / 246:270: 611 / 162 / 166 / 157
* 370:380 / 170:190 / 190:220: 745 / 183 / 155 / 158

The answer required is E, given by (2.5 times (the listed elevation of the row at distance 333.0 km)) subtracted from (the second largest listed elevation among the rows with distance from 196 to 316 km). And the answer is -255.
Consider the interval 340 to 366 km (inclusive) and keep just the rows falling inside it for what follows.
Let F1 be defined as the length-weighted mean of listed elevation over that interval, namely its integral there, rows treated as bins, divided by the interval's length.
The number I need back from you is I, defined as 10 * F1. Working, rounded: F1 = 174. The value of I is 1740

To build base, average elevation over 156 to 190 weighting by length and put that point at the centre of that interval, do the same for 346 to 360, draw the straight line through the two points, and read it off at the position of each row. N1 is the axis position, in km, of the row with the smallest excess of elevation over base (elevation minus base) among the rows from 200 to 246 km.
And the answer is 208.0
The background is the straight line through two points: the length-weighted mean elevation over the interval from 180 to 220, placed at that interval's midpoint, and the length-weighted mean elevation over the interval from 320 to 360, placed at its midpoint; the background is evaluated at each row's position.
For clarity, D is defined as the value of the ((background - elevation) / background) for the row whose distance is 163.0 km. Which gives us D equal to -0.06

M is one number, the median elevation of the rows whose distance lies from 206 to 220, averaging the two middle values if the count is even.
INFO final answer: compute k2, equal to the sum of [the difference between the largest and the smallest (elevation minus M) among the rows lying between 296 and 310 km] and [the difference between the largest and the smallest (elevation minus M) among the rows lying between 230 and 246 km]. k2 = 5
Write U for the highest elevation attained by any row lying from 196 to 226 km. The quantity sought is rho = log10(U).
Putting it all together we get 2.22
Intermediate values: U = 167.5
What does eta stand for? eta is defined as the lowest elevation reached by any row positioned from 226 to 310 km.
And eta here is 149.6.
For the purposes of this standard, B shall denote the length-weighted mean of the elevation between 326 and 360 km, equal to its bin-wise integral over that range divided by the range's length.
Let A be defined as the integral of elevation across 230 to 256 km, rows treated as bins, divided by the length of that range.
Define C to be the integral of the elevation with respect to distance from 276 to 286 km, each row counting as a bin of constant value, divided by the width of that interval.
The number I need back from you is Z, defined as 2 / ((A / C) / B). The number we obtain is 325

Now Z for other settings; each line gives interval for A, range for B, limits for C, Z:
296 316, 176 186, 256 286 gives 298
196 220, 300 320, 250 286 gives 314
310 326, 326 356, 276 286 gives 323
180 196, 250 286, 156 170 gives 327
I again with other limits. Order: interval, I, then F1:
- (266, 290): 1537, 154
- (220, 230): 1682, 168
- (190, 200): 1598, 160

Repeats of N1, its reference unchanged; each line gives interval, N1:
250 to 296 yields 273.0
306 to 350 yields 308.0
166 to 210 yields 183.0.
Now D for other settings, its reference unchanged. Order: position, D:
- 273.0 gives 0.09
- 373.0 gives -0.04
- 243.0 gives -0.04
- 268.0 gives 0.07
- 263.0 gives 0.03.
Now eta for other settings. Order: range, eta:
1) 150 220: 149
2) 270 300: 149.6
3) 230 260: 154.1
